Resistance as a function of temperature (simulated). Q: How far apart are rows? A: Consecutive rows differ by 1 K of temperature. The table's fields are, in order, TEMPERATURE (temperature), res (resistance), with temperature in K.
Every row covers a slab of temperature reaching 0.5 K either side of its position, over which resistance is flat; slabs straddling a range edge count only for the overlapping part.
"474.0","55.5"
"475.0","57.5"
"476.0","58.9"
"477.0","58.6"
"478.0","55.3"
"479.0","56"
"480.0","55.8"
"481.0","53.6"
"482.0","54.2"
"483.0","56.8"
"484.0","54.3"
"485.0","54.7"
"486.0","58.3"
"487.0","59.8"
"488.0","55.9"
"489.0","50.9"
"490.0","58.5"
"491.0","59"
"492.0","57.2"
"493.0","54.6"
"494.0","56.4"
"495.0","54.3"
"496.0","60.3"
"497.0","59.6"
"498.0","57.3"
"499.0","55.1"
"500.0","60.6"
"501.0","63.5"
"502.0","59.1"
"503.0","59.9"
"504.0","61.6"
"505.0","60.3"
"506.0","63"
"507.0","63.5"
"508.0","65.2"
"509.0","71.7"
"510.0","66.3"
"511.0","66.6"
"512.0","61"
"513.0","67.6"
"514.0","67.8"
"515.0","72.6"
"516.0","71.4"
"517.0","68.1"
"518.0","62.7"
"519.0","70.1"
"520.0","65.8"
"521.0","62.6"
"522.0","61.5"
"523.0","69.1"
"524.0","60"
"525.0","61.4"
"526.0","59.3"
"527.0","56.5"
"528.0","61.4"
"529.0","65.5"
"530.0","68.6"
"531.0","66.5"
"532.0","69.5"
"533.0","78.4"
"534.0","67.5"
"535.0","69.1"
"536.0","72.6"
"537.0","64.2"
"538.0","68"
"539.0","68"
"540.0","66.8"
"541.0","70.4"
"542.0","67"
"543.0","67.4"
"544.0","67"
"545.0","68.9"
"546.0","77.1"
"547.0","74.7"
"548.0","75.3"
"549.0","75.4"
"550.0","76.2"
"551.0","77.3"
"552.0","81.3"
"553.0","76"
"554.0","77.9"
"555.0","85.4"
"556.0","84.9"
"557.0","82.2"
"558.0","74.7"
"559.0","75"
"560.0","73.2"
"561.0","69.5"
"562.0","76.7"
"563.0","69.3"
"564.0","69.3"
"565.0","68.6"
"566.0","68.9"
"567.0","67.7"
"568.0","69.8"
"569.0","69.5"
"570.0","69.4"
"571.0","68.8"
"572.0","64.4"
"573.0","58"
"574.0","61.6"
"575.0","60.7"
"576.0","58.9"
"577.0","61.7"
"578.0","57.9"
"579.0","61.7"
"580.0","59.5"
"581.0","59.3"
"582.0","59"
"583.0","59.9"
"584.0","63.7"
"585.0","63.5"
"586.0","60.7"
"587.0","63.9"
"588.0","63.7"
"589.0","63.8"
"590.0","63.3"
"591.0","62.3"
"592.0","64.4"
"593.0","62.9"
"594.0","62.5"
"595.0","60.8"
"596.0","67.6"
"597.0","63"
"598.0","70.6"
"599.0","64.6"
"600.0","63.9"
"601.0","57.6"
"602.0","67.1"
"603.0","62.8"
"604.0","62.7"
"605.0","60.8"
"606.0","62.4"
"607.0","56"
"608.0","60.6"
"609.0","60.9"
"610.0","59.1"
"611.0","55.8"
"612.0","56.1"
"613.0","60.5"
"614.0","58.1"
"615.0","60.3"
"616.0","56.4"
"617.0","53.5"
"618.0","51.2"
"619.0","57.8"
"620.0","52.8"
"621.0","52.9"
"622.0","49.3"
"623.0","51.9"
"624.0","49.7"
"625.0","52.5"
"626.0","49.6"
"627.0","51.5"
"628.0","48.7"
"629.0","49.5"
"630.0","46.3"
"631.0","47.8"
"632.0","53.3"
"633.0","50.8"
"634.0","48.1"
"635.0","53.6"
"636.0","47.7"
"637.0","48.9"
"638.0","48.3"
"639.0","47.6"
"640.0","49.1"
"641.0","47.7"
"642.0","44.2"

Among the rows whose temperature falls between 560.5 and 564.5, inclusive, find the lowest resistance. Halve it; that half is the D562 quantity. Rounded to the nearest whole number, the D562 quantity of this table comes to 35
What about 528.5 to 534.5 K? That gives 33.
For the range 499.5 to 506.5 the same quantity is 30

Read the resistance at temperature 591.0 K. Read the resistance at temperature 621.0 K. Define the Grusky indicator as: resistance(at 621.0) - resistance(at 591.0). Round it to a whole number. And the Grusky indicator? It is -9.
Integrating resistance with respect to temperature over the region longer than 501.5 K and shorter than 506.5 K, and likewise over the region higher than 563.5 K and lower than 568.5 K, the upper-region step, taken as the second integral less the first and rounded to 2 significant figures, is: 40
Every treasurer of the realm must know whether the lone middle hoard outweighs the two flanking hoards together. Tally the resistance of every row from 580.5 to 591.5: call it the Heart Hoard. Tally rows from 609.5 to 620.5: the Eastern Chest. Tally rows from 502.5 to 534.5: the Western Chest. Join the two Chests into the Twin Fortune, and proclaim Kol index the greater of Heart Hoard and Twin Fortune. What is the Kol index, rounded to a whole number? 2715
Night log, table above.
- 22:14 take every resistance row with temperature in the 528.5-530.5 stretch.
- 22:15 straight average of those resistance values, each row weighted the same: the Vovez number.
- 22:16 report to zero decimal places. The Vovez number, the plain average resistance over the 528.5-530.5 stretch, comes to 67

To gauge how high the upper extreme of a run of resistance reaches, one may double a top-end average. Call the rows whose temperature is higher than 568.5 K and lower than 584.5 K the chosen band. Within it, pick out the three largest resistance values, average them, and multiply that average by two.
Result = 138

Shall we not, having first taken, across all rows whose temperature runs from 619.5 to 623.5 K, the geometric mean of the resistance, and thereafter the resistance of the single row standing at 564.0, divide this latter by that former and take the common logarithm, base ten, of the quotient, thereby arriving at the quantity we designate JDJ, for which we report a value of 0.13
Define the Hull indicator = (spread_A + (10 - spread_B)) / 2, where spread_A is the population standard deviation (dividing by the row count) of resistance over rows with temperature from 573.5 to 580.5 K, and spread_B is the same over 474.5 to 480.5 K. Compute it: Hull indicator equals 5.0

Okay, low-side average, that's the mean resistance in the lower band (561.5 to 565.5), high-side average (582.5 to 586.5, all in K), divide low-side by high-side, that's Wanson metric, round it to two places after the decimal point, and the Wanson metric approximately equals 1.15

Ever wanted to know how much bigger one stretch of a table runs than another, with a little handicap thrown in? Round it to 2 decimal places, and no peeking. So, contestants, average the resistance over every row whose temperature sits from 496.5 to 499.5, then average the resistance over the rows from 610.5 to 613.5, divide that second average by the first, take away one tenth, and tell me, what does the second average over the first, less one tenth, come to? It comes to 0.90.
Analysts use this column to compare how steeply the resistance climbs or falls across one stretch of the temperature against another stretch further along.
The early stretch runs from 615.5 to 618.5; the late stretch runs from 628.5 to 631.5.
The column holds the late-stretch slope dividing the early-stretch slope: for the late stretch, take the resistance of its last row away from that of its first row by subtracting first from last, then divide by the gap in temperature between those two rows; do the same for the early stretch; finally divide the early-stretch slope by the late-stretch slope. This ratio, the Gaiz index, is 3.1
